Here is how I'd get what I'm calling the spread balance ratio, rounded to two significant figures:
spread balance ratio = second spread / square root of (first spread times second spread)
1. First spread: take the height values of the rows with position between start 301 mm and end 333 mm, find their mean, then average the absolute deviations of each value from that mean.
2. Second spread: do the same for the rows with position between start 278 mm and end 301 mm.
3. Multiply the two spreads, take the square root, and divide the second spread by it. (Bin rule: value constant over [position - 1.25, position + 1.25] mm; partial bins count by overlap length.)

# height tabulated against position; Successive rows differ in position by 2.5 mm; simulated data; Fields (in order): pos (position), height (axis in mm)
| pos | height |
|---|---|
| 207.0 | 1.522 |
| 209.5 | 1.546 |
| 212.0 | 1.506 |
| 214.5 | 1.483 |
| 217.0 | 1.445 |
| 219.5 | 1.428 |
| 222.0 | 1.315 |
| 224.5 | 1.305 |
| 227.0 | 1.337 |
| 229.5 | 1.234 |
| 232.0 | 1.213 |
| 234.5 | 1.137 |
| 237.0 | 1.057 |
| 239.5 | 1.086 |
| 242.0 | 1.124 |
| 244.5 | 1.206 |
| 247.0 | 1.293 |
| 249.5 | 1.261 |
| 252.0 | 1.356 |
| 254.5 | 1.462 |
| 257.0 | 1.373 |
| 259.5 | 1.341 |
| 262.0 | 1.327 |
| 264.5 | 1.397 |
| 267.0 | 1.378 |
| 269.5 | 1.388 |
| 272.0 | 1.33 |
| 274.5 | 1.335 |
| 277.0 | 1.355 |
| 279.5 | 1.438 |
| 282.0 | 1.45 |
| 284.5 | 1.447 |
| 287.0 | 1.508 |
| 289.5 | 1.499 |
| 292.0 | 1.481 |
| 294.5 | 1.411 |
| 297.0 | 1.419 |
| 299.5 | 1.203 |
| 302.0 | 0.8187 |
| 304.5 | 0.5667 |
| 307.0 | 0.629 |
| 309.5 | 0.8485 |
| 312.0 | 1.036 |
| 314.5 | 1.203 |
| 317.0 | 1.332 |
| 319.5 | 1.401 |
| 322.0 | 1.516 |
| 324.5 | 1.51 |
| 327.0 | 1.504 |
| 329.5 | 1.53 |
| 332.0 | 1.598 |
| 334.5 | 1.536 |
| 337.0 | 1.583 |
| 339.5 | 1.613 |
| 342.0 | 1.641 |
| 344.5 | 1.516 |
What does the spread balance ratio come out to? 0.42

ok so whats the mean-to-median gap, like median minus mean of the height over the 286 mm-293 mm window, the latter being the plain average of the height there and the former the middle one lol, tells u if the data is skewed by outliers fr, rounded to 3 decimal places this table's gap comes 0.003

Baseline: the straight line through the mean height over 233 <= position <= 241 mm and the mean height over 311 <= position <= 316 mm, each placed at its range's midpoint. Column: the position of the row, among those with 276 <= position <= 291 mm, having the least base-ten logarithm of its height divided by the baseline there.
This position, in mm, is 277.0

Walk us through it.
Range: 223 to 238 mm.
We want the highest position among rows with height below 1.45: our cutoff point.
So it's 237.0 mm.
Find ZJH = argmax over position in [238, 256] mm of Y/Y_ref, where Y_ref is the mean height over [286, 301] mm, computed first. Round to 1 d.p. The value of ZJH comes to 254.5 mm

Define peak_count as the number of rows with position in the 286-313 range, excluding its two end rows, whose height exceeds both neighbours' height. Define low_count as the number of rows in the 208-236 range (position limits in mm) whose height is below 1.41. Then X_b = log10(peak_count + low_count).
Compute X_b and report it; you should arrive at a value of 0.85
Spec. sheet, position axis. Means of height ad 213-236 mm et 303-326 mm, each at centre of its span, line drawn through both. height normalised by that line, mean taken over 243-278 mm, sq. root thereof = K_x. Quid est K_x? 1.04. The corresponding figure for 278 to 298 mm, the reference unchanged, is 1.11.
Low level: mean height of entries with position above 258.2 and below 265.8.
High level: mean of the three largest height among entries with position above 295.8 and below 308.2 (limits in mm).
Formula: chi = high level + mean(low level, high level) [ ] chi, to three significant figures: 2.40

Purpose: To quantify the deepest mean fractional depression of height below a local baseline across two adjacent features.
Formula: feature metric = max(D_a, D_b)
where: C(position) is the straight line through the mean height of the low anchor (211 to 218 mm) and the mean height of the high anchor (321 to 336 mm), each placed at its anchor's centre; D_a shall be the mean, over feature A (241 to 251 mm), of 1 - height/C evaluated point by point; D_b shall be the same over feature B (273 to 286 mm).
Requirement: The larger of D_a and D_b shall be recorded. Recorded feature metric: 0.18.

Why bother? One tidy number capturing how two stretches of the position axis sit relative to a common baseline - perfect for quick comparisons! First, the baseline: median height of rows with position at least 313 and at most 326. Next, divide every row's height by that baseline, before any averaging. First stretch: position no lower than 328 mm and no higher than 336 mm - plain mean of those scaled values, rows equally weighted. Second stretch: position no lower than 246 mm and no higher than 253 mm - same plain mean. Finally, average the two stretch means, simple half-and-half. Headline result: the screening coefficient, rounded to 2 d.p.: 1.02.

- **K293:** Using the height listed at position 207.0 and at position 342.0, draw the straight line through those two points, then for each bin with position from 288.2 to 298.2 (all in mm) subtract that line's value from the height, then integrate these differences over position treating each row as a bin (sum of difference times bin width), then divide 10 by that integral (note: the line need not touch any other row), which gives -6.9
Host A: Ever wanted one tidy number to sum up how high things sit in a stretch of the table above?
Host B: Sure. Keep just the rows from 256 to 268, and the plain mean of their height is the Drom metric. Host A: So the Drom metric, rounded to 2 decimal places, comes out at 1.36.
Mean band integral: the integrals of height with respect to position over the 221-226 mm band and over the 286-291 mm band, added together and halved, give 7.03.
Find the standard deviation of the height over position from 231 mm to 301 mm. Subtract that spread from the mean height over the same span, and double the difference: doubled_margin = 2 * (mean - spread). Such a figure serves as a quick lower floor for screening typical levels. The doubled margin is 2.41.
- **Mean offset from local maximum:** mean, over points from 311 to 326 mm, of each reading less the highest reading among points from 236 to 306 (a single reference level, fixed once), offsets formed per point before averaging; -0.17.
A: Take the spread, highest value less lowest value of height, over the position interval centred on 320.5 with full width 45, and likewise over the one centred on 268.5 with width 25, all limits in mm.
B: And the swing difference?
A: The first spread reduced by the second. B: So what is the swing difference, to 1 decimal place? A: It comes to 1.0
